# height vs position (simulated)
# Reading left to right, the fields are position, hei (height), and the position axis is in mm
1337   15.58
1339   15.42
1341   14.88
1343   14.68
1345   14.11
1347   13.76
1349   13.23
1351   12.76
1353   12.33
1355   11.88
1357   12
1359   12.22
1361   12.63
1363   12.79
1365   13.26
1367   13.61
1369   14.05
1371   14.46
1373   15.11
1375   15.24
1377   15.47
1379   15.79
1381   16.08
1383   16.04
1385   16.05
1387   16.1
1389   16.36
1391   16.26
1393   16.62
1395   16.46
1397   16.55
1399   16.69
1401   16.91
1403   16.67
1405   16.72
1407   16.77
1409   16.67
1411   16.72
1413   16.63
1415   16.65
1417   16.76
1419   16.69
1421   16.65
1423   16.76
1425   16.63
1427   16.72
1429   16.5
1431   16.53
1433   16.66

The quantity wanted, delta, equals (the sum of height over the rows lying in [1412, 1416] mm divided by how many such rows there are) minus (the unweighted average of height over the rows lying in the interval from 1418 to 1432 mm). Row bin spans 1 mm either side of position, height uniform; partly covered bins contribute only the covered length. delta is 0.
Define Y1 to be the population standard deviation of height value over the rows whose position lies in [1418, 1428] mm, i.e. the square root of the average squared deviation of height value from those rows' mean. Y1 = 0.05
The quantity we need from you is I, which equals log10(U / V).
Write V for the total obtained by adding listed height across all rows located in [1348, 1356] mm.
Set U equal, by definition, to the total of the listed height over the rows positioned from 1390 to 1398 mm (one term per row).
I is 0.118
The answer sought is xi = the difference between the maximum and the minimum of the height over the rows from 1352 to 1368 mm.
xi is 1.73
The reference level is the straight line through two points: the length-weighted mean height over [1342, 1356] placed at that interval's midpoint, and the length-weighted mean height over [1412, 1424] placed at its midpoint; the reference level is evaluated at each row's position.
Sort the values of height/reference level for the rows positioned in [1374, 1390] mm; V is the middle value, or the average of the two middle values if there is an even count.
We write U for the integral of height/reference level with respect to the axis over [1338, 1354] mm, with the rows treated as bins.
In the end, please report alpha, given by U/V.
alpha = 15.9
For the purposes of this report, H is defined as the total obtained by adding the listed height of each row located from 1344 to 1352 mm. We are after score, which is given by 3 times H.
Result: 162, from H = 54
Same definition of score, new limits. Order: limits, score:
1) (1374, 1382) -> 188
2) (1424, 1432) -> 199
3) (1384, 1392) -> 194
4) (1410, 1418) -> 200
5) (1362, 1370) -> 161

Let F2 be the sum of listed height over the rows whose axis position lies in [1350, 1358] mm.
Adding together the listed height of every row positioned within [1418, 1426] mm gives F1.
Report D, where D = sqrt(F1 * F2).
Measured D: 57.2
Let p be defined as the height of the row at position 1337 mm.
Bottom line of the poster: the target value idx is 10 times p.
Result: 156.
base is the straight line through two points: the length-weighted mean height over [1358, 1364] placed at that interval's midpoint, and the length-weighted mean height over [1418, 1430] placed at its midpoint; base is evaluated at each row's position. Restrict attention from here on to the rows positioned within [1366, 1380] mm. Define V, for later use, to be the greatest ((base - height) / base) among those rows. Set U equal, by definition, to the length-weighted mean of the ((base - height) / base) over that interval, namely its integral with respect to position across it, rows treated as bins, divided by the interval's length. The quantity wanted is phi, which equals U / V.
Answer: 2.1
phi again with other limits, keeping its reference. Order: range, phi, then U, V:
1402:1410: 1.3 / -0.079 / -0.06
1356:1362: 0.5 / 0.011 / 0.02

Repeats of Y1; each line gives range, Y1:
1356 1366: 0.44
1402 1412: 0.04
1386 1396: 0.18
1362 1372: 0.58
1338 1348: 0.58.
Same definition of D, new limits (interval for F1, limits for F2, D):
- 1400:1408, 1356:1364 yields 57.7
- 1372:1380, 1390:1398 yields 63.7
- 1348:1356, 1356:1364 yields 49.9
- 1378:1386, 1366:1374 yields 60.5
